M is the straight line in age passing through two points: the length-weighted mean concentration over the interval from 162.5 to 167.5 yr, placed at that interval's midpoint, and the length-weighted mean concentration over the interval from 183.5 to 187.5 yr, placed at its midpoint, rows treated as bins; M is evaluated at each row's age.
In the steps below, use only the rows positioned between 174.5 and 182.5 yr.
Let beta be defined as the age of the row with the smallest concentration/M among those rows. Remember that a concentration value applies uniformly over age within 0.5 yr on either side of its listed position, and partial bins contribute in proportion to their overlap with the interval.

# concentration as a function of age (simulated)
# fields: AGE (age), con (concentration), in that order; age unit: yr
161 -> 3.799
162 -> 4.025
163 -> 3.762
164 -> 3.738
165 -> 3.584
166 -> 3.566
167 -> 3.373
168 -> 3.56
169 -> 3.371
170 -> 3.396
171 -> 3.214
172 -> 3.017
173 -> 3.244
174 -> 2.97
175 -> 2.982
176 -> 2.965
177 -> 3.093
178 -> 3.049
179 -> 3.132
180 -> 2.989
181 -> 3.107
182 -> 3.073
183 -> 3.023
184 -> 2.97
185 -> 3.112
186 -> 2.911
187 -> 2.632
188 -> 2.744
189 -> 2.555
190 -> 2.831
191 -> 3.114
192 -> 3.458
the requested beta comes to 175 yr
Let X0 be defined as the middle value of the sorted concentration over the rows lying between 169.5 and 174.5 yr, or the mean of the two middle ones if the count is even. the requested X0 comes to 3.21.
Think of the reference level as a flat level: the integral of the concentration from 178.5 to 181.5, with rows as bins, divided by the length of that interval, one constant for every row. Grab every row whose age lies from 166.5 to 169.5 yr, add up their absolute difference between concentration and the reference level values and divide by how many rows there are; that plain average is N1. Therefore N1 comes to 0.36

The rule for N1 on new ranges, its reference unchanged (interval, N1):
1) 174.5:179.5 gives 0.06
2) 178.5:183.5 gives 0.05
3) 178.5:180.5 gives 0.07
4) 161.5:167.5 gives 0.60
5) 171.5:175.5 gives 0.11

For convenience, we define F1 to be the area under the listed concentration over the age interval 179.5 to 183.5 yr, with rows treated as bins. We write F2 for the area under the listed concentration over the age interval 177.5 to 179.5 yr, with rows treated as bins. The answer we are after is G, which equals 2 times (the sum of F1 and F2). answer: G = 37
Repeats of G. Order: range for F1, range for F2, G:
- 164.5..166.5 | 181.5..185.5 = 39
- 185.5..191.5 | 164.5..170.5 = 75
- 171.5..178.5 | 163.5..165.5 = 57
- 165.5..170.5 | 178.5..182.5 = 59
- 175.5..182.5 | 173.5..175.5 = 55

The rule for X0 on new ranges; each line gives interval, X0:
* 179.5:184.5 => 3.02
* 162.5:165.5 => 3.74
